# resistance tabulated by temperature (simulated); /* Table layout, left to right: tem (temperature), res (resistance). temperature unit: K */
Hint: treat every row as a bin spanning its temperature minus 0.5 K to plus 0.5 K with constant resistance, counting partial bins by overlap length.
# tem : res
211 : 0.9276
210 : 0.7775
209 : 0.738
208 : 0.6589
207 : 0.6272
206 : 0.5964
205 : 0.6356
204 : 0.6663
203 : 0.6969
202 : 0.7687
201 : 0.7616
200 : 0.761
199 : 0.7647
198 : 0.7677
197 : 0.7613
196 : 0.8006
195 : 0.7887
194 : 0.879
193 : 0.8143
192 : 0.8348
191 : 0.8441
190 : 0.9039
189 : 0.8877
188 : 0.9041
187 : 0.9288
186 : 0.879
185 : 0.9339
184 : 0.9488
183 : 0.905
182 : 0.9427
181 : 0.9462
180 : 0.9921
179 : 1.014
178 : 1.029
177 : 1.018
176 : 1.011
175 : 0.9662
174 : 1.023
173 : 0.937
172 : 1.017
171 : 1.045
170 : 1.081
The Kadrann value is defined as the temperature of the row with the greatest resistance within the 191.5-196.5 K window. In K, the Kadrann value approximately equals 194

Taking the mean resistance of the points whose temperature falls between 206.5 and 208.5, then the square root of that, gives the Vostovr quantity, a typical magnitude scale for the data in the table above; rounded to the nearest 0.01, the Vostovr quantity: 0.80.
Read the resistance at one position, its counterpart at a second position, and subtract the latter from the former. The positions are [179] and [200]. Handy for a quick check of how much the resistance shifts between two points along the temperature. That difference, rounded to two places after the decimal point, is 0.25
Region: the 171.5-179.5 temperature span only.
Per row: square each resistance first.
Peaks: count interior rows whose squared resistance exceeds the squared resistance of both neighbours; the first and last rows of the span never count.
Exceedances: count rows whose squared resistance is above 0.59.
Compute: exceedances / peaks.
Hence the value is 4.0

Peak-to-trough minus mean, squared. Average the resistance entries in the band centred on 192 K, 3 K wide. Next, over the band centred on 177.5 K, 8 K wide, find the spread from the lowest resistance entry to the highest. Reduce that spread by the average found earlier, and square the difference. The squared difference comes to 0.56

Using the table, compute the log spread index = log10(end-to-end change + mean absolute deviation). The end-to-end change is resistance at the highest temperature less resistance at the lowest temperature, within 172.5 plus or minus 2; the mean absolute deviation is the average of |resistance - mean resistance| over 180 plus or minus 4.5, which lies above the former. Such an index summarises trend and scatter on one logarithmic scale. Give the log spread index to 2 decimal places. -1.79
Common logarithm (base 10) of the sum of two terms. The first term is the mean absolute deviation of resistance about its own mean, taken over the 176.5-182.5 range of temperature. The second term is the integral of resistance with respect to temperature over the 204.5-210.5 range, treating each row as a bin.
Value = 0.609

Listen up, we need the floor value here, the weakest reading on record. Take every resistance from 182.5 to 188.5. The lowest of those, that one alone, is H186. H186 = 0.879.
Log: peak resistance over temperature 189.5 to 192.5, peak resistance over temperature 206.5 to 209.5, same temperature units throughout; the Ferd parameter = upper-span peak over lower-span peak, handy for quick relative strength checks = 0.82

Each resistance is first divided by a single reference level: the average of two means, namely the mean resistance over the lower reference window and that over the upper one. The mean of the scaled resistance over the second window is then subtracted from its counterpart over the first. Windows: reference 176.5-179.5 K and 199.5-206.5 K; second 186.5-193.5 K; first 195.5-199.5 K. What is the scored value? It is -0.12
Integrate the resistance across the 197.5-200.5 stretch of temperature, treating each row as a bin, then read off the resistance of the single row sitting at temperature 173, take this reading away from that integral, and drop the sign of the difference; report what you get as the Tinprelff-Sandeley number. 1.4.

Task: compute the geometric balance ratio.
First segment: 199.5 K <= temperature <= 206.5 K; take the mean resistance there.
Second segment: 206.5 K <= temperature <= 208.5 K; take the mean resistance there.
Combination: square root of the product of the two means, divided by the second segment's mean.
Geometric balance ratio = 1.04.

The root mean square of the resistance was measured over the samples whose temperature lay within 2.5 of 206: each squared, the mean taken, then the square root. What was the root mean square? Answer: 0.64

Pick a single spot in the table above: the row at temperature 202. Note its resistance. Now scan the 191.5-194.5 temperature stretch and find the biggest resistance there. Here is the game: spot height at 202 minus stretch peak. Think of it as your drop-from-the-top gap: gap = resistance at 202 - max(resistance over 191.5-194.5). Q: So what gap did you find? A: -0.11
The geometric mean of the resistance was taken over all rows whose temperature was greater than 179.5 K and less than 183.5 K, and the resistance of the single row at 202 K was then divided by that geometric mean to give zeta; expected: 0.81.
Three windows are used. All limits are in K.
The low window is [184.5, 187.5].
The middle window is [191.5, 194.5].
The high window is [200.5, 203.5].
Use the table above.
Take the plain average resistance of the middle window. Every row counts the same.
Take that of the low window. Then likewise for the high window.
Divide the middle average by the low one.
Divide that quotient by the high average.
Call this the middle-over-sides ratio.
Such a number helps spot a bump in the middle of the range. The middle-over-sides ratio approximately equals 1.24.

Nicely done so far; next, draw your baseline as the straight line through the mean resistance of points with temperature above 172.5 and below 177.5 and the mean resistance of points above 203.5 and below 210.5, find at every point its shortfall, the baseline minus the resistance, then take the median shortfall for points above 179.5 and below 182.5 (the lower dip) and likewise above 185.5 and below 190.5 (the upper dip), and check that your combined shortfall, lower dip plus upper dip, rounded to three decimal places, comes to -0.064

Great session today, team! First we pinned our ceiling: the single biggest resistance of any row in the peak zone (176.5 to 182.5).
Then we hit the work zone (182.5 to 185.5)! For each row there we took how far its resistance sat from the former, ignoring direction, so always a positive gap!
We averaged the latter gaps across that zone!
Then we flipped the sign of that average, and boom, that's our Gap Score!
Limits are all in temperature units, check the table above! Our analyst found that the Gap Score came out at -0.10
